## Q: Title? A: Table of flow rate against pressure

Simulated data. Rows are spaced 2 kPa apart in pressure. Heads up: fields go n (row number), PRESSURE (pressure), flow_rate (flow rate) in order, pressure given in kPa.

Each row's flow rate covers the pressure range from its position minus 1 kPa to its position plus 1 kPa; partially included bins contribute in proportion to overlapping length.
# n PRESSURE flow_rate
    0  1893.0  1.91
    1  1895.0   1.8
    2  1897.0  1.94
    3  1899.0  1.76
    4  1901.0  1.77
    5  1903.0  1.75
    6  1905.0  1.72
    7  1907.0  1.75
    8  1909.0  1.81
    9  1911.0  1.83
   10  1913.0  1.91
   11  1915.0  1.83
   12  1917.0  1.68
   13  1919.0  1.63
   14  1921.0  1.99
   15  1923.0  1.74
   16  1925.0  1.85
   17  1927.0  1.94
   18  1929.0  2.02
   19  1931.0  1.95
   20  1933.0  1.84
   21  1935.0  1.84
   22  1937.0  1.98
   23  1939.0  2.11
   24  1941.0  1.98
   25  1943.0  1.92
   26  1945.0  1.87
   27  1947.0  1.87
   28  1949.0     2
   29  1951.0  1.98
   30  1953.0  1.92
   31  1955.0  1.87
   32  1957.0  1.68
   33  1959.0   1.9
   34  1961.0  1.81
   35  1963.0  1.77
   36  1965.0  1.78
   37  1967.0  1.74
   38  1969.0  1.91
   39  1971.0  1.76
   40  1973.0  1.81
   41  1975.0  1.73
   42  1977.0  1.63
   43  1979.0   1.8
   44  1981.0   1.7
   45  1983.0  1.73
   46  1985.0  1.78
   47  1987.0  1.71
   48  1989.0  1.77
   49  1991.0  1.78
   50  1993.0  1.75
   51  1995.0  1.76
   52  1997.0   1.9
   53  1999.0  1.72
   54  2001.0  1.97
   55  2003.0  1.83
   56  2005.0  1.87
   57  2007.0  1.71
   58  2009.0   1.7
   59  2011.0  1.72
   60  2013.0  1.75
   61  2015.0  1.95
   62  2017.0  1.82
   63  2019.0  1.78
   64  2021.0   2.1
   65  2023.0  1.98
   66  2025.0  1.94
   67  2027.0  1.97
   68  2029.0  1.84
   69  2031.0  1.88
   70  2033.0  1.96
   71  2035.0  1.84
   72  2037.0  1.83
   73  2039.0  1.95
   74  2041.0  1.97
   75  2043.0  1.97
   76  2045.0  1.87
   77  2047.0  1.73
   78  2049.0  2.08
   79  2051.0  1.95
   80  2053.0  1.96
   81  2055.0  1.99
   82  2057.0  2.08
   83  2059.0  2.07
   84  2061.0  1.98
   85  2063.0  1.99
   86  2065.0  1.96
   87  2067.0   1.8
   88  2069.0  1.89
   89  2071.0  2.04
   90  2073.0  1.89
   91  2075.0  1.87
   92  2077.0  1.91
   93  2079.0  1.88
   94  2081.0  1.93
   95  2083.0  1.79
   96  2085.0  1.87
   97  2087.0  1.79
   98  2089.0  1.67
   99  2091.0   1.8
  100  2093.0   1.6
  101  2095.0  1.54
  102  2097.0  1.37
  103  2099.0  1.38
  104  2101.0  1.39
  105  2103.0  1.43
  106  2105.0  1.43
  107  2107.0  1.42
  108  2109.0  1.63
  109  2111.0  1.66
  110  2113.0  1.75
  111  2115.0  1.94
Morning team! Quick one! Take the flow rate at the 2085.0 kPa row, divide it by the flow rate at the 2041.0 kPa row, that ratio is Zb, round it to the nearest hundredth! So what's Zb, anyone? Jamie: 0.95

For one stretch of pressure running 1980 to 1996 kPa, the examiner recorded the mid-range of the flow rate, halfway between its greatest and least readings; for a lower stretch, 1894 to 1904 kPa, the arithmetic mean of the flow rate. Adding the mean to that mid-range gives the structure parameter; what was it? 3.54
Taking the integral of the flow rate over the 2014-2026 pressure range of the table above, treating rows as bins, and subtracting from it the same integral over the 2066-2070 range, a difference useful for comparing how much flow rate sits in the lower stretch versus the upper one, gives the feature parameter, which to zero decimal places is 16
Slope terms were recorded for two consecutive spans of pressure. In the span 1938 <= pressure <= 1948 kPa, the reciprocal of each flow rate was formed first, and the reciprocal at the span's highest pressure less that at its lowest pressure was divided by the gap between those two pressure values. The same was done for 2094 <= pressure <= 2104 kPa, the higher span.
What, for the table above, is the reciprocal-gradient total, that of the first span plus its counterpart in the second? 0.014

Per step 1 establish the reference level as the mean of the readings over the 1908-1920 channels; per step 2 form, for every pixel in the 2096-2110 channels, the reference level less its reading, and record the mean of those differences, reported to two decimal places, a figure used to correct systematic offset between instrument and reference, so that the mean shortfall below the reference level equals 0.35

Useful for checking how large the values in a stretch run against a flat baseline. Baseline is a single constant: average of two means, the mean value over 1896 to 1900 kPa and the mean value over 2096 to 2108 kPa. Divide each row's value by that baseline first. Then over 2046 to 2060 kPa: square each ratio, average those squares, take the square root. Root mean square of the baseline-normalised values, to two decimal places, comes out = 1.22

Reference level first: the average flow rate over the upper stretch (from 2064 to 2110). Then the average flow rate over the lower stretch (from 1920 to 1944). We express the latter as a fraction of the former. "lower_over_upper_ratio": 1.13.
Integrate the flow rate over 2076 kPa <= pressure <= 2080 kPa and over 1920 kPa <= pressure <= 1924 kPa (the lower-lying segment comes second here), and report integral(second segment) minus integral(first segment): -0.1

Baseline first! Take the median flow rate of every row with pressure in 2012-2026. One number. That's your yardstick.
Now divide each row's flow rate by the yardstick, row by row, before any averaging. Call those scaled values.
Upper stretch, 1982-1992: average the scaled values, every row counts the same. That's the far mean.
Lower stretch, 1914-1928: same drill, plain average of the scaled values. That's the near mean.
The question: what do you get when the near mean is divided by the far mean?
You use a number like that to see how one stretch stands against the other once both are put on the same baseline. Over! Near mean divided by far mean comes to 1.03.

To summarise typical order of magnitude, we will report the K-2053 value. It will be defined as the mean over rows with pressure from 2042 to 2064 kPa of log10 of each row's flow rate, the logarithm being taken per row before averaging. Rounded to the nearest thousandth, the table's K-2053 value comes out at 0.294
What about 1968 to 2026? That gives 0.256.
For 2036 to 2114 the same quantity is 0.251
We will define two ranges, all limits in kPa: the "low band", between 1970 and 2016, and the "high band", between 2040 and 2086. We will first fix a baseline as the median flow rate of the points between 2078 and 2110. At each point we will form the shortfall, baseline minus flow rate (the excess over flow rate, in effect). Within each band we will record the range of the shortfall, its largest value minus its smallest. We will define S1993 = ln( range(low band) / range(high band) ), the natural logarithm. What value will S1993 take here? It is 0.0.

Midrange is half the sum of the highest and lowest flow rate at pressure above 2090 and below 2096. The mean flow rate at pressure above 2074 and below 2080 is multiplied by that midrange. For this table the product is 3.2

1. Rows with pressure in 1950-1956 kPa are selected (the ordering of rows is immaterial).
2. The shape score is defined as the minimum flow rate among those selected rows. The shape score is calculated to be 1.87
